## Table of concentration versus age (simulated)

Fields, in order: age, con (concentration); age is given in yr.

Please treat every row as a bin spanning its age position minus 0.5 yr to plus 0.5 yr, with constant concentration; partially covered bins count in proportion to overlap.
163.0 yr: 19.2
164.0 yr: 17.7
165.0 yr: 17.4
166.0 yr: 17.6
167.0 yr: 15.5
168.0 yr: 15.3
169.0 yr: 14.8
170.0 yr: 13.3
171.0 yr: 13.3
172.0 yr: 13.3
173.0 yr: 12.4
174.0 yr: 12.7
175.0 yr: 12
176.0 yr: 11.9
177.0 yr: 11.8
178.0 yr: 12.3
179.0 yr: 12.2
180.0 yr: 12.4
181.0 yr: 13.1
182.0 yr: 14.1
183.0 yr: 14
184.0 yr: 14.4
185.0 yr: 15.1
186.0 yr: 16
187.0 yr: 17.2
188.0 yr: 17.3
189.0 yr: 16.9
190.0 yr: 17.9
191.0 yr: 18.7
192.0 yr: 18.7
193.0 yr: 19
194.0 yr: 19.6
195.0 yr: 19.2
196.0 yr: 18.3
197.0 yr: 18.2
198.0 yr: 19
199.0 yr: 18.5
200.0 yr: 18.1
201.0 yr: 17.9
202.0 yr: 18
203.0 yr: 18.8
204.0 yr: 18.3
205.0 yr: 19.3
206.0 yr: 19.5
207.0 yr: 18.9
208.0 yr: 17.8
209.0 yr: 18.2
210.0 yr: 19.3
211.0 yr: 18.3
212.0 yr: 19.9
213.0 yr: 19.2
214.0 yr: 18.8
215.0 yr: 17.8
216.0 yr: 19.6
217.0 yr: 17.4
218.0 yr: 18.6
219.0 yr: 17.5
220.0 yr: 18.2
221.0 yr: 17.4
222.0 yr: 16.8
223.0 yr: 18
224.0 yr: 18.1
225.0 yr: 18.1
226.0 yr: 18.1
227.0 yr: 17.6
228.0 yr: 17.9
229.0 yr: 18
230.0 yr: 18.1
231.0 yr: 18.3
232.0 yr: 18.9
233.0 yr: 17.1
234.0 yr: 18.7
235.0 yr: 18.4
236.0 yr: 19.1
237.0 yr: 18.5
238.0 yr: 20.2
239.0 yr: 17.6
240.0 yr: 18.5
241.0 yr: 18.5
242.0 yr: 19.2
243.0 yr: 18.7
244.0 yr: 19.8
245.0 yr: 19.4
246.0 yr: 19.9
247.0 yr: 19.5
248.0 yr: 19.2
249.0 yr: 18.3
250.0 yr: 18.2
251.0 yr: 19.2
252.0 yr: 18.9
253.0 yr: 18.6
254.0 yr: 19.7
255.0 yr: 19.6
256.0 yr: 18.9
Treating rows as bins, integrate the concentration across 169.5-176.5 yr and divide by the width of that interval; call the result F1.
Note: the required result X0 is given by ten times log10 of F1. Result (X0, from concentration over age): 11.0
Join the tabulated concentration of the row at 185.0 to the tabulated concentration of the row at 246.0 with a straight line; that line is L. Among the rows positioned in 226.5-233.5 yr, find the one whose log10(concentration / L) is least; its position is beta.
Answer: 233.0 yr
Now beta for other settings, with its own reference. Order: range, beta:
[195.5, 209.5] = 208.0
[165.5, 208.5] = 177.0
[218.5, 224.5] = 222.0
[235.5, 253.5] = 250.0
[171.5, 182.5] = 177.0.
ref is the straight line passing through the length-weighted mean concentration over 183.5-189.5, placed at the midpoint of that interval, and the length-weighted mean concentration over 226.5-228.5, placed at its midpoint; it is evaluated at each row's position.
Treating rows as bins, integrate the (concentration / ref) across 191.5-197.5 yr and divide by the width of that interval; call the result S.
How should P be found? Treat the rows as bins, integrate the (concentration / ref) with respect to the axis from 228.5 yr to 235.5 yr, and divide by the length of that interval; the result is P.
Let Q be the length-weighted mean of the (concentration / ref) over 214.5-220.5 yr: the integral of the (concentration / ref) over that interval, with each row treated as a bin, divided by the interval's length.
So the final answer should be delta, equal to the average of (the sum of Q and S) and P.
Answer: 1.60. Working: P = 1.02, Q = 1.05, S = 1.14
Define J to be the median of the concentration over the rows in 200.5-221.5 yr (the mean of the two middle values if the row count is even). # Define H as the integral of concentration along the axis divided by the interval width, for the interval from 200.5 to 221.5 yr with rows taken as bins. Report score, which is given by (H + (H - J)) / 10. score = 1.87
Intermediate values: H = 18.5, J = 18.3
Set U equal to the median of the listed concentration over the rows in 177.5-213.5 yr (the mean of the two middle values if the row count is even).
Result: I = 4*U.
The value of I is 73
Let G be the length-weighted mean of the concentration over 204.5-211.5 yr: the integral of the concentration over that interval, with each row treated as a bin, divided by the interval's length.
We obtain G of 18.8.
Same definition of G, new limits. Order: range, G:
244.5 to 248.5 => 19.5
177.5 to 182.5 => 12.8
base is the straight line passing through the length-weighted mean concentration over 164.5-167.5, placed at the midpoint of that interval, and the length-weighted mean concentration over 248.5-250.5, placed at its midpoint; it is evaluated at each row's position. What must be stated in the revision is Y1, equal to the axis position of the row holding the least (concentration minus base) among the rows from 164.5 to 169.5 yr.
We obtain 169.0 yr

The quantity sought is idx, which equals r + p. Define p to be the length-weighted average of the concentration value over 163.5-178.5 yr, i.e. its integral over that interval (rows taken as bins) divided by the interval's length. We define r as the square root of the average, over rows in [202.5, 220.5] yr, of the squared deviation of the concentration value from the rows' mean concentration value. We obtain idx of 14.8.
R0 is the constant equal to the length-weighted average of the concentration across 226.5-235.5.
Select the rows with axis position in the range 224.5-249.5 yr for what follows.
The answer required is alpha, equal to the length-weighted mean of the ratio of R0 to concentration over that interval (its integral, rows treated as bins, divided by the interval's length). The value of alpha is 0.97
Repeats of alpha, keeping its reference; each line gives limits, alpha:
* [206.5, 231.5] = 0.99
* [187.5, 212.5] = 0.98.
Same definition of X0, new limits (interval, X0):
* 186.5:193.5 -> 12.5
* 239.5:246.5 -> 12.8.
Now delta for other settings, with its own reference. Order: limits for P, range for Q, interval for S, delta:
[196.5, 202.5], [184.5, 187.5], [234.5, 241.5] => 1.56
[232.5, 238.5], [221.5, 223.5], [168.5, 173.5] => 1.44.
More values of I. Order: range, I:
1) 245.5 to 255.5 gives 77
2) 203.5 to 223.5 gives 73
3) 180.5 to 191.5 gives 64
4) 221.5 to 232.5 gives 72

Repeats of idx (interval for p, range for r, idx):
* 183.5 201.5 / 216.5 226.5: 18.3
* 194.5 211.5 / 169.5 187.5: 20.0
